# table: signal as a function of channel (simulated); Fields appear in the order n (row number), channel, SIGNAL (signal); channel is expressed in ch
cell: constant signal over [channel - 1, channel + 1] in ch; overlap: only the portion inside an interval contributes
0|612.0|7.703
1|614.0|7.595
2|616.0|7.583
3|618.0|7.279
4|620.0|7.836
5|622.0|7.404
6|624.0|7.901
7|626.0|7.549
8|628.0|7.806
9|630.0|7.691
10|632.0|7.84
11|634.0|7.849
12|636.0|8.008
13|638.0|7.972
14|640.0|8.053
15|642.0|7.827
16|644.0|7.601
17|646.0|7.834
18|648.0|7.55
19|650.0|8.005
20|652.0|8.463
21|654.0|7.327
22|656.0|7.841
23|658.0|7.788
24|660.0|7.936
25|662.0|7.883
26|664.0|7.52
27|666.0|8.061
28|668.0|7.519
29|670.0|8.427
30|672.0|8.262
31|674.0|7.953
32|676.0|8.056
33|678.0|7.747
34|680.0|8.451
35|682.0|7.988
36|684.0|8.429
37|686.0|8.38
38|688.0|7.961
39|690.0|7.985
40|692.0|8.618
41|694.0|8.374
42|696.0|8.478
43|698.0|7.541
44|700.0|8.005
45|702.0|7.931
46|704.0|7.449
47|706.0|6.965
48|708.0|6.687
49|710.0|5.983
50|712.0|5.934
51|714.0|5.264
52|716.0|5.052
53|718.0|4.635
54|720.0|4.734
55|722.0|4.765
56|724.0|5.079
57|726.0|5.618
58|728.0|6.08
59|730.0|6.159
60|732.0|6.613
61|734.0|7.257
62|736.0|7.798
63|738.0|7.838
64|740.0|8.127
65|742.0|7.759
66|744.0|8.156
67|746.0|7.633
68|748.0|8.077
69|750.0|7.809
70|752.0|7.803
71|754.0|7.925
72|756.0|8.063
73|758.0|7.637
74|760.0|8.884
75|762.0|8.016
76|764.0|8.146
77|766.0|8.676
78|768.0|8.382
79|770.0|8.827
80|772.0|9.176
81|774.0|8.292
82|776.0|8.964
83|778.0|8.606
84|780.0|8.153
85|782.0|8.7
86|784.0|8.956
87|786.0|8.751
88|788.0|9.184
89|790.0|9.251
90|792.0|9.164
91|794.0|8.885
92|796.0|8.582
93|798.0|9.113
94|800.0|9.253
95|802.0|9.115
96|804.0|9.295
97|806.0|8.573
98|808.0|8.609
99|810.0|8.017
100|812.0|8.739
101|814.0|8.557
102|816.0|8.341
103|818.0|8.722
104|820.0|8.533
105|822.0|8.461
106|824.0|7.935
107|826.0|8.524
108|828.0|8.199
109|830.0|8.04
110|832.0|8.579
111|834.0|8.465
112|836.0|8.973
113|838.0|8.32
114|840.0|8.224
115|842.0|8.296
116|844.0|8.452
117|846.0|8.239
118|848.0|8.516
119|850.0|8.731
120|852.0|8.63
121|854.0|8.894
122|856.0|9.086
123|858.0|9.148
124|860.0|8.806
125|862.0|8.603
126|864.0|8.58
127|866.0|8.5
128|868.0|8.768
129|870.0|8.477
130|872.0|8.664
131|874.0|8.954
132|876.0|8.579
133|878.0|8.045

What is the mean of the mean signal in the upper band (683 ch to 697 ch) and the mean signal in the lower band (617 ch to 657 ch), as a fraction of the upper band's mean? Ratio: 0.968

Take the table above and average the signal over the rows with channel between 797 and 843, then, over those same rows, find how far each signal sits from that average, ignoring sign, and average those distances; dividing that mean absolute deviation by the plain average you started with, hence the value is 0.034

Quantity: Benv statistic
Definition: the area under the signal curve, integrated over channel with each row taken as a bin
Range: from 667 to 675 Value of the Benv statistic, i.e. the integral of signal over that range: 64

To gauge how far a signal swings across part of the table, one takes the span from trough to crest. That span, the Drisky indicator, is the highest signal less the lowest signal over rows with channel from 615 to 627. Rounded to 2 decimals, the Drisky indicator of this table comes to 0.62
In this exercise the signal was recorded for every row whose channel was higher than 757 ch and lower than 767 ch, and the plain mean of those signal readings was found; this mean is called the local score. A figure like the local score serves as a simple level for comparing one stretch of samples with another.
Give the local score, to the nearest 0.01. 8.27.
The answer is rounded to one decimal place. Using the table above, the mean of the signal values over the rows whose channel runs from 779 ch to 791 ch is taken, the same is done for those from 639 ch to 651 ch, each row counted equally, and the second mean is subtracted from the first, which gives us 1.0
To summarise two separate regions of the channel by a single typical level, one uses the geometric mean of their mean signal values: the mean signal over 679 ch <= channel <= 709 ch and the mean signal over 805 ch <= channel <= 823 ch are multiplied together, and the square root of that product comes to 8.2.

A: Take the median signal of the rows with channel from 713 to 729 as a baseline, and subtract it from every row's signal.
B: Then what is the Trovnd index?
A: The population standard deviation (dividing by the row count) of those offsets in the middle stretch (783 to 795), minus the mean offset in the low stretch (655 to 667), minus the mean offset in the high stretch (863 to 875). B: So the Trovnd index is -6.2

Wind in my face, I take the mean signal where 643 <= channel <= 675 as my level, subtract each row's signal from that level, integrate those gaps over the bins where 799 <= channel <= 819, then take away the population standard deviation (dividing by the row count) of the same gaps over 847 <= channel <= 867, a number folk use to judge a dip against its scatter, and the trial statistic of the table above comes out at -17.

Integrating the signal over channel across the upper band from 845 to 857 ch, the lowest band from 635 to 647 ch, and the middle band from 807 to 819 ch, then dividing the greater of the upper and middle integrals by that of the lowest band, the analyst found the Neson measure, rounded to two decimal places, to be 1.10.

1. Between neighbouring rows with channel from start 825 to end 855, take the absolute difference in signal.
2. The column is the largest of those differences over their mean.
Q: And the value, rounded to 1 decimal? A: 2.5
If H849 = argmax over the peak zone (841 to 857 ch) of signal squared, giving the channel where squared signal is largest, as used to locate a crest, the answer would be 856.0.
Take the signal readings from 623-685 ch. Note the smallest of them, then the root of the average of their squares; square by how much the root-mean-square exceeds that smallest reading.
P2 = 0.34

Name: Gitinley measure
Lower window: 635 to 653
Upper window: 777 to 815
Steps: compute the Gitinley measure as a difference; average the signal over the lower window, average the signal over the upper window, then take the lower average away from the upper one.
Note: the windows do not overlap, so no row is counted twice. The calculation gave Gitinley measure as 0.89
